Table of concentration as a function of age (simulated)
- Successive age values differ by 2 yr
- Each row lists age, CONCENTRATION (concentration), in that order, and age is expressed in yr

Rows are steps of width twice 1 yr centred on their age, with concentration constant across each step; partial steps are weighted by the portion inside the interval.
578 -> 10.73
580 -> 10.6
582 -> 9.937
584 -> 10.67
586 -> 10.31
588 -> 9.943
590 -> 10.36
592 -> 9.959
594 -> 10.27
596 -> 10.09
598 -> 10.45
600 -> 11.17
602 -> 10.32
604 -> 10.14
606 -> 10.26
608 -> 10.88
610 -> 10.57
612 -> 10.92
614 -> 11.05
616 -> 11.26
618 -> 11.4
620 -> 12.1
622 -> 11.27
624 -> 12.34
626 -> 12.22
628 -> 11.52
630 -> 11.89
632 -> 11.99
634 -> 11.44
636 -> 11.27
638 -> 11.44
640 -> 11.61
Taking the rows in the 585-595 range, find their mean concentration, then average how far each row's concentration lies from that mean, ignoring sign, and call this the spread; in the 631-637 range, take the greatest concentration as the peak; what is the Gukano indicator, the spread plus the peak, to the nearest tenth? 12.2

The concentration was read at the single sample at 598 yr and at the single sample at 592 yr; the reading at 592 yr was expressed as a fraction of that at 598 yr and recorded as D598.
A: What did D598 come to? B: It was 0.95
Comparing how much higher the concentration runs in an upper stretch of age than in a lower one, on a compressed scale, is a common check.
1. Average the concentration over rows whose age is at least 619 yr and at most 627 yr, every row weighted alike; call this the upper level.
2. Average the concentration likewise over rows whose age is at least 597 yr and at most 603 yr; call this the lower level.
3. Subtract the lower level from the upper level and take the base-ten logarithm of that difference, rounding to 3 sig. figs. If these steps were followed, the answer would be 0.126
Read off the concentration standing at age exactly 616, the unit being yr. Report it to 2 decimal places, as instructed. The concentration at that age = 11.26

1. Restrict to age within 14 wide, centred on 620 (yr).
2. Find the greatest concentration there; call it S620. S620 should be 12.34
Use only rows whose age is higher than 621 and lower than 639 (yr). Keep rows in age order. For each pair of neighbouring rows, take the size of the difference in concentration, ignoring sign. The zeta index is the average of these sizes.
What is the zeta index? 0.41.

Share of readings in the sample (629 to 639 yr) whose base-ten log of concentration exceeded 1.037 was 1.00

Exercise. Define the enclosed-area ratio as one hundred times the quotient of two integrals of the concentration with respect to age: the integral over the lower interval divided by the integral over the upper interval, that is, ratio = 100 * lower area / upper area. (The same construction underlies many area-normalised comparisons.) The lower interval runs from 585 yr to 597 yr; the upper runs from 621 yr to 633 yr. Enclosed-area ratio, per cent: 86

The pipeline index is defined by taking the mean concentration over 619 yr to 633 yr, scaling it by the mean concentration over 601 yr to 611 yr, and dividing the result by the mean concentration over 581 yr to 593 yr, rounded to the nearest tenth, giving 12.2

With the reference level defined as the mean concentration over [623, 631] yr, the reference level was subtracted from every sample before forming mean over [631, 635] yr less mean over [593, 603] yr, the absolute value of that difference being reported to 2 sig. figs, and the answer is 1.3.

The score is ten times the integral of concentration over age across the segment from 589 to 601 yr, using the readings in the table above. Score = 1246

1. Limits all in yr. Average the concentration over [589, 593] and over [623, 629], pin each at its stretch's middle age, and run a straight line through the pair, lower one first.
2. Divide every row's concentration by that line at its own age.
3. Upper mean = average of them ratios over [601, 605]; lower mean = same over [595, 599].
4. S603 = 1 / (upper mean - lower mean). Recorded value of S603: -31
